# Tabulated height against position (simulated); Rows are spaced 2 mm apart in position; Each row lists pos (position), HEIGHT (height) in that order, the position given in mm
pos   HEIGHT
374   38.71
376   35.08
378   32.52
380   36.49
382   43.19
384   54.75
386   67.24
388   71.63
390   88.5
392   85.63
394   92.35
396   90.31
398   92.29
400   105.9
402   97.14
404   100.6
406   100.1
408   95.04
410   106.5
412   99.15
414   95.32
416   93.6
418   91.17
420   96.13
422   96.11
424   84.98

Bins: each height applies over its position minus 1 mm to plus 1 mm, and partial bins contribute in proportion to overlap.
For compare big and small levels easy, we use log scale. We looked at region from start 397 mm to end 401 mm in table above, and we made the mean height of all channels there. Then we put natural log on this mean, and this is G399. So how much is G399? 4.60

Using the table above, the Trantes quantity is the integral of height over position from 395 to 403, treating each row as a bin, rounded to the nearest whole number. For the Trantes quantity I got 771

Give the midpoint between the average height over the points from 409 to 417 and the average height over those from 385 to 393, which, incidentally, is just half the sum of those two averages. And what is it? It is 88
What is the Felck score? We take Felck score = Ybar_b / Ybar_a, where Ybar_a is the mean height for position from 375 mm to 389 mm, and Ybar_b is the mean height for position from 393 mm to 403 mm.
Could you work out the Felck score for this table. 1.96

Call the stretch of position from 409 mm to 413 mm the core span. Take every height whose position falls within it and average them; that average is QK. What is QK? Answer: 103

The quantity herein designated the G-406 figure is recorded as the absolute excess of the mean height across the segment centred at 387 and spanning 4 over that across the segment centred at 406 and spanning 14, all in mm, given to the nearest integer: 31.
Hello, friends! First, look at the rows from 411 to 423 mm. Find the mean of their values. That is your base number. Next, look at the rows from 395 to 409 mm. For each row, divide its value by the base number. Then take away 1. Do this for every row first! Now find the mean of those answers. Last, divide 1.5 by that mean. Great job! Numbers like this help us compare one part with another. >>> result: 68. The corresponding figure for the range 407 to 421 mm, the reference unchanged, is 98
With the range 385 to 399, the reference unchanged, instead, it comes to -13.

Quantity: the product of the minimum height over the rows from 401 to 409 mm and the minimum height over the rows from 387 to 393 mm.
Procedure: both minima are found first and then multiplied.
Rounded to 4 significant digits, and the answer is 6808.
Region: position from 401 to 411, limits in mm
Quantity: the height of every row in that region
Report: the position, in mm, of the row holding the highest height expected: 410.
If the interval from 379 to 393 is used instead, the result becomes 390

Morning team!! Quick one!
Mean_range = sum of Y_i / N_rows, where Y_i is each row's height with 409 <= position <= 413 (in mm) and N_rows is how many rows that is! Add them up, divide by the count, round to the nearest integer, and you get 103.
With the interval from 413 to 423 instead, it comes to 94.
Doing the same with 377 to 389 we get 51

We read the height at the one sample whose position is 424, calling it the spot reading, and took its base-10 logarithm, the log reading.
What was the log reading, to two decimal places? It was 1.93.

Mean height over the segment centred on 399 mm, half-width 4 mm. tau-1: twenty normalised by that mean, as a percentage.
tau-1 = 20.7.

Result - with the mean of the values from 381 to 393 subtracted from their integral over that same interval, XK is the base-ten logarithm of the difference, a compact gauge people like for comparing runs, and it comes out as 2.88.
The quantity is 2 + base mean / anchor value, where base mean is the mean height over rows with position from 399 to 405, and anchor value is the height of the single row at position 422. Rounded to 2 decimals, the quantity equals 3.05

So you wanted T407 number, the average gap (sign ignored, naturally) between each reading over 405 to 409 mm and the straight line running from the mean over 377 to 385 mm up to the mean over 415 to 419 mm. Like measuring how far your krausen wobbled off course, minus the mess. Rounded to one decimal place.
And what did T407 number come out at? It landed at 19.3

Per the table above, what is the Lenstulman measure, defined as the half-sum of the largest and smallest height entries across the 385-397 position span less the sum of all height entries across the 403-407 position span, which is -121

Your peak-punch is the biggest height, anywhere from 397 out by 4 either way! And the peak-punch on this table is 105.9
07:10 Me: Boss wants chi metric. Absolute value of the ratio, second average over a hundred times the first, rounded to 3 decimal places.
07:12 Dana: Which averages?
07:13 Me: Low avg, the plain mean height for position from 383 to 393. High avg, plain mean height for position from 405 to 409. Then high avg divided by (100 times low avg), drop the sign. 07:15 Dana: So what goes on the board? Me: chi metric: 0.013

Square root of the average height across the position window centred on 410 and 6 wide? 10.0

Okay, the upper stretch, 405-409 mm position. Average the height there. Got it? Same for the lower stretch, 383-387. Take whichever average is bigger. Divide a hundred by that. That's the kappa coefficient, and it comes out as 1.02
